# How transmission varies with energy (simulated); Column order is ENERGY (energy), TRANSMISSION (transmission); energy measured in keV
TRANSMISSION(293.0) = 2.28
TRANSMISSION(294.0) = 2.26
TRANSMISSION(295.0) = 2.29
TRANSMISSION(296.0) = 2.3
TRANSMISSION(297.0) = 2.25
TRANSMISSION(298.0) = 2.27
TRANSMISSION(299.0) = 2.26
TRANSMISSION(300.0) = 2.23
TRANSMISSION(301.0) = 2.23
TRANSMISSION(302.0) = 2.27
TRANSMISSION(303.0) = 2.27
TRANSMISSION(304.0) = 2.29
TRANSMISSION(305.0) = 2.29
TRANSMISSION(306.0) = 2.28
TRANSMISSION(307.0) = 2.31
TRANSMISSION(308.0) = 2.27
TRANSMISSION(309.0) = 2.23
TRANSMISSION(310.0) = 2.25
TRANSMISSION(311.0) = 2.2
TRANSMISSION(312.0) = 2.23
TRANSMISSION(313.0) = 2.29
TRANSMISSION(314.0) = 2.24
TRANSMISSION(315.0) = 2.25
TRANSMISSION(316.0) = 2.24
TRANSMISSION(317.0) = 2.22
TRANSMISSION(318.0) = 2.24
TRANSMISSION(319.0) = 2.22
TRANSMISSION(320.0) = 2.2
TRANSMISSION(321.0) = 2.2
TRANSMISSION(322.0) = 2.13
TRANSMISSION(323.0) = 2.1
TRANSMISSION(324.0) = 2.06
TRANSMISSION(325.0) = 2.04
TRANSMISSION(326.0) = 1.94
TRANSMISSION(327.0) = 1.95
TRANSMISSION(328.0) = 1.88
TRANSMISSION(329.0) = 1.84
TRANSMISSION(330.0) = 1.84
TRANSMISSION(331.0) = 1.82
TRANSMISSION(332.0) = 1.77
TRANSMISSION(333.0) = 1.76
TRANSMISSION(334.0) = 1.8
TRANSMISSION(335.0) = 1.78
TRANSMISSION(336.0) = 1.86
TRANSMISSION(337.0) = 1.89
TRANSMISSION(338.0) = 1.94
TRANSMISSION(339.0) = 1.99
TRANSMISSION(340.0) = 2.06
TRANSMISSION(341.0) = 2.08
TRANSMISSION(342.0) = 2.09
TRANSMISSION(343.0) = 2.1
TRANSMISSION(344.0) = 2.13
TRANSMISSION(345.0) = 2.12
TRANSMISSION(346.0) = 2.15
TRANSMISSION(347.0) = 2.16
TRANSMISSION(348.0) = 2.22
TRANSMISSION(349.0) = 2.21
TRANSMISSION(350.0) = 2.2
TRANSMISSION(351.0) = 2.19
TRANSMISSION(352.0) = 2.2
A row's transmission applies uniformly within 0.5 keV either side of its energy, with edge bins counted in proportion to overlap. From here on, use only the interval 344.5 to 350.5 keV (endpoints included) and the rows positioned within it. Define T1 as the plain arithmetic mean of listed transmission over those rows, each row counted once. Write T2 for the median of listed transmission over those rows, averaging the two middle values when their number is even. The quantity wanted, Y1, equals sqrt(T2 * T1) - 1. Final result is 1.18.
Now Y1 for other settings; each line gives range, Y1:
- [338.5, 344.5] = 1.08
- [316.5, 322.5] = 1.21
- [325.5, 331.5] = 0.87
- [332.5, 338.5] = 0.83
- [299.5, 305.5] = 1.27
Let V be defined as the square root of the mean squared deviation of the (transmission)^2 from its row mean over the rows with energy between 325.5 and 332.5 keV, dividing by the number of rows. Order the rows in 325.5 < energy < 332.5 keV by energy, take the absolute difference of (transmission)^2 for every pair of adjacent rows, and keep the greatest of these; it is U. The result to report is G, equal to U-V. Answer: 0.043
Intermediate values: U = 0.27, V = 0.22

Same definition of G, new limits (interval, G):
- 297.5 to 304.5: 0.087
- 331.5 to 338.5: 0.056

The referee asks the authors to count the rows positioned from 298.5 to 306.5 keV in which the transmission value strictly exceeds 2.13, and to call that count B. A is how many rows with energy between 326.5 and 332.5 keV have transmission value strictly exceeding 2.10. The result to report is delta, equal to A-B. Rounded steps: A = 0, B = 8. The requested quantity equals -8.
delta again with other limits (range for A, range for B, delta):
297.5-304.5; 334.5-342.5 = 7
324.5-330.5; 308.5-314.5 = -6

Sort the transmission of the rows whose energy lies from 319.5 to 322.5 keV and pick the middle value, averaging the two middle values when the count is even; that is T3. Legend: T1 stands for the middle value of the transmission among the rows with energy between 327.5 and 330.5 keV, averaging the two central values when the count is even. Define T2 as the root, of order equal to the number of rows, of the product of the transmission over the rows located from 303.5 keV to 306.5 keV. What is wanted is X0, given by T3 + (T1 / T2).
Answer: 3.00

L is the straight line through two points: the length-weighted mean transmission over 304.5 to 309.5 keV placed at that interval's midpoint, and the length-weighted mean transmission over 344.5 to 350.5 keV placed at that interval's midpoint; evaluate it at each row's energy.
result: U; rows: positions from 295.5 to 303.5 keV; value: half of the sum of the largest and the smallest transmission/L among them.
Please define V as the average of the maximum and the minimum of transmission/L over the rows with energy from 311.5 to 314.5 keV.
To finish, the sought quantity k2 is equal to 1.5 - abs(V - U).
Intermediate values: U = 0.986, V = 1.00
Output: 1.487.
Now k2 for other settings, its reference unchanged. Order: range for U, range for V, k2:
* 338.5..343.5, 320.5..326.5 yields 1.493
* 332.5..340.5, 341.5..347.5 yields 1.394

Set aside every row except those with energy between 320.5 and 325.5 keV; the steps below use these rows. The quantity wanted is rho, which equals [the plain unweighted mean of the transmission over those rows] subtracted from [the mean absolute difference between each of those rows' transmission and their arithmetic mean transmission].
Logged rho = -2.06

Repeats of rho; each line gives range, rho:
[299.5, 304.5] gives -2.24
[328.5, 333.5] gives -1.77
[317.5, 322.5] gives -2.17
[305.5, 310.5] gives -2.25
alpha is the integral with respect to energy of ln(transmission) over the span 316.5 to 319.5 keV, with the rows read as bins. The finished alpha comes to 2.40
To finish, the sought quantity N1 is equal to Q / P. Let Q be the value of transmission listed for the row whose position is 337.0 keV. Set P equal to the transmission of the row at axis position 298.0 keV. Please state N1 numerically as 0.83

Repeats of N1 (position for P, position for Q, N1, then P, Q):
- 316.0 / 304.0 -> 1.02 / 2.24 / 2.29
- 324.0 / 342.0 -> 1.01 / 2.06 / 2.09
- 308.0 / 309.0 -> 0.98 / 2.27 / 2.23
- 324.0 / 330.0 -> 0.89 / 2.06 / 1.84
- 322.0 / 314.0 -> 1.05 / 2.13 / 2.24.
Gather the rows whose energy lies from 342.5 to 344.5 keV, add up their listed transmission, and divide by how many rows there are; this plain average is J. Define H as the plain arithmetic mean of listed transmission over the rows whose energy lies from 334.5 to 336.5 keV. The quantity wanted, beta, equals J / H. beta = 1.16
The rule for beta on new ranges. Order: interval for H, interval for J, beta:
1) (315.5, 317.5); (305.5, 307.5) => 1.03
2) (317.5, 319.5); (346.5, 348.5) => 0.98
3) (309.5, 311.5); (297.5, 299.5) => 1.02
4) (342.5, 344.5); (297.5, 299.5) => 1.07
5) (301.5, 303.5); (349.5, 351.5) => 0.97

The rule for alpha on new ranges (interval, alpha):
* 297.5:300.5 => 2.44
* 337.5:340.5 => 2.07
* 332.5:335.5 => 1.73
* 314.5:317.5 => 2.41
